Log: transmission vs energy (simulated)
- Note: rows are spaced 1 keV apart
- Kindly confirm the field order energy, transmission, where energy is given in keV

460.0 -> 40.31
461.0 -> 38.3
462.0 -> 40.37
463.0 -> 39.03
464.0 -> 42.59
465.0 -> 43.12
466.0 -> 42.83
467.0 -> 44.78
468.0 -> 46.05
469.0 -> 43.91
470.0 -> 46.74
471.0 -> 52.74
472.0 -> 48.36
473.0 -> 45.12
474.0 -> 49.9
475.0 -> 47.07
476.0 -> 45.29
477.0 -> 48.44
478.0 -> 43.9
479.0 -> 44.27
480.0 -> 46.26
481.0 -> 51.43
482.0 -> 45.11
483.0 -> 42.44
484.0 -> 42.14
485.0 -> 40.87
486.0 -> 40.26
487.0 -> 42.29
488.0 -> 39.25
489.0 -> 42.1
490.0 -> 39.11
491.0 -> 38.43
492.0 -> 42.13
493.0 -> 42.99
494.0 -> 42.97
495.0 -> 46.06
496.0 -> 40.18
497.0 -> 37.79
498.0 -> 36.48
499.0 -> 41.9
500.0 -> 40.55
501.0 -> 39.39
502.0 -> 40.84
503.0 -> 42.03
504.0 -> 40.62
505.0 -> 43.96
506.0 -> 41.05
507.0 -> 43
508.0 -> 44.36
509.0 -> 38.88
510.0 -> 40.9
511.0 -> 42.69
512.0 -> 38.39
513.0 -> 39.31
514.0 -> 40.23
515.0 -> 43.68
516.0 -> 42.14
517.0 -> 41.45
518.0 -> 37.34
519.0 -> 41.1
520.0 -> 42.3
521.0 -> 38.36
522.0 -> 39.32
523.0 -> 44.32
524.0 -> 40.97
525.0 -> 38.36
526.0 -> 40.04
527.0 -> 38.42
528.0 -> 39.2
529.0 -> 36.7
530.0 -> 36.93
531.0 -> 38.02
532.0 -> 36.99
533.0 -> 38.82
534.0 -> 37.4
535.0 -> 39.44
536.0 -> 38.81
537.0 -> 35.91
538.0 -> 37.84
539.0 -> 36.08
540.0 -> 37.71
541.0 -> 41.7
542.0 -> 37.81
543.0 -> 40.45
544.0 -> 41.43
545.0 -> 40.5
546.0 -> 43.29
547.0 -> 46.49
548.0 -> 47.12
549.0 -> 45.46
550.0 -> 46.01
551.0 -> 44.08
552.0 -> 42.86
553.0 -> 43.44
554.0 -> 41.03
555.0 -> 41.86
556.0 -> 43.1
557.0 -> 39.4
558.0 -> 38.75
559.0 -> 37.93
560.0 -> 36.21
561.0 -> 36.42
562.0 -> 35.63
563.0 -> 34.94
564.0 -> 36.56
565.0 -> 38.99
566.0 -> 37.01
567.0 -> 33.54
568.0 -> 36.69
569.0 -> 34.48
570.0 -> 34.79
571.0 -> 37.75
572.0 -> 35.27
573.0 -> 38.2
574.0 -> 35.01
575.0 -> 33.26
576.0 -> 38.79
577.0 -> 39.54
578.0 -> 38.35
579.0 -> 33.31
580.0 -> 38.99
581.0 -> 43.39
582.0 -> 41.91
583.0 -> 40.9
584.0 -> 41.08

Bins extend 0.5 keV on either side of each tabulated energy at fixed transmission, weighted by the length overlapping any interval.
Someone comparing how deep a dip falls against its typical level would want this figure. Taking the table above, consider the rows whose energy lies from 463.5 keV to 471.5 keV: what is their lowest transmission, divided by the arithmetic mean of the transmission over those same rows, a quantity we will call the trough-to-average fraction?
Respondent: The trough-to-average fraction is 0.939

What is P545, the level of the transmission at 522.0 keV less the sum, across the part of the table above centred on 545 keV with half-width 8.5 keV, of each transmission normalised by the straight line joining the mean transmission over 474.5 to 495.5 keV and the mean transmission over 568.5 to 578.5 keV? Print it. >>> 21.0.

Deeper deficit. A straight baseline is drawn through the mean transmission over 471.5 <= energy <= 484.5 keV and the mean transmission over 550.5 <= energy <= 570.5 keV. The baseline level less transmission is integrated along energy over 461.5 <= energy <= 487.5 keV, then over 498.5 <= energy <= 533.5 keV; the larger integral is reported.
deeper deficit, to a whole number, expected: 77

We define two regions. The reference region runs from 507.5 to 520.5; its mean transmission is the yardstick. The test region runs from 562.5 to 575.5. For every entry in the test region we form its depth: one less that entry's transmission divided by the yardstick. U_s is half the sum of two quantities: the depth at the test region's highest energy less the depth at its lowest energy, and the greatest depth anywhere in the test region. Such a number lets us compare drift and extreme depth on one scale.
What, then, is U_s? 0.11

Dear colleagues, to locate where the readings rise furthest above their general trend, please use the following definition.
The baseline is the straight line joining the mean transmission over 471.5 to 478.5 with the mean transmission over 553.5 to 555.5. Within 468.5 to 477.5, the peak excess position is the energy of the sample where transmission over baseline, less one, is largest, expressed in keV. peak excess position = 471.0 keV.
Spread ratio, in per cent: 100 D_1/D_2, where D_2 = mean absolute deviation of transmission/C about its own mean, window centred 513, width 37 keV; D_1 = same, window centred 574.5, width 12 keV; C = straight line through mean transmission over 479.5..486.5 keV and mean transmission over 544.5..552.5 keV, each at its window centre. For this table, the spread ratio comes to 110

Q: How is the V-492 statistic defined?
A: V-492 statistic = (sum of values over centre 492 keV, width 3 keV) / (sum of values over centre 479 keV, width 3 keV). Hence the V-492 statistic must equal 0.92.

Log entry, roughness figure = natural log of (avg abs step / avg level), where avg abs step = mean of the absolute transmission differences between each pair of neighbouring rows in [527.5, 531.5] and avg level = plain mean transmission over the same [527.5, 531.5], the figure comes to -3.39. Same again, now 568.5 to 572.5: -2.92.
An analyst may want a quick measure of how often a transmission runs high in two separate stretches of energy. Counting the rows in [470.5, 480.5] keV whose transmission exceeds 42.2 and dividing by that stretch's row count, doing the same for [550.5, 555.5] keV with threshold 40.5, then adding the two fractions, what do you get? 2.0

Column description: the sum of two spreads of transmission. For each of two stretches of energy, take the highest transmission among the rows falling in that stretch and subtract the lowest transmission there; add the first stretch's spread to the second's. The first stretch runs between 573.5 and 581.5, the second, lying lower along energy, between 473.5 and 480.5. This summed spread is 16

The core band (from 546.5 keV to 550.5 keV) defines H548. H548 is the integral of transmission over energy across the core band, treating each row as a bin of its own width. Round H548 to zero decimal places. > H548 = 185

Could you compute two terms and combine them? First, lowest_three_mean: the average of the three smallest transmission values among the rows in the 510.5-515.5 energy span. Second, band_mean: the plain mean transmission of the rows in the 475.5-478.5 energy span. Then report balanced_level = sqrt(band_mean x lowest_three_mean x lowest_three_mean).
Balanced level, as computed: 266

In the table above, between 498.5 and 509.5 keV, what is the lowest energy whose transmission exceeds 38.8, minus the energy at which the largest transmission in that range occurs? -9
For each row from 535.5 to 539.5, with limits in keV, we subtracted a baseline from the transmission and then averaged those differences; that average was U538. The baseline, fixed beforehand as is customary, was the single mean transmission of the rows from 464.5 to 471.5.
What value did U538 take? -9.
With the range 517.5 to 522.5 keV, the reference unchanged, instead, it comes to -6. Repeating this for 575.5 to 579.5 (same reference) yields -8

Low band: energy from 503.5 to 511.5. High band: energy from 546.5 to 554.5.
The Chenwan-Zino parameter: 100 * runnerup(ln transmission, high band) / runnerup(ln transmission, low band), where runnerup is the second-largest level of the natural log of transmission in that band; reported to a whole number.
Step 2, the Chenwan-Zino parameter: 101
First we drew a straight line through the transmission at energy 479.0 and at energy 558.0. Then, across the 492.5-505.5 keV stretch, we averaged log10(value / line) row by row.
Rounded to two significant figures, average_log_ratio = -0.018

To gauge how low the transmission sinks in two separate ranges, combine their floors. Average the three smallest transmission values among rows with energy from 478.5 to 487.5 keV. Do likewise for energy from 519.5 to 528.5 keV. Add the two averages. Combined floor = 79.5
